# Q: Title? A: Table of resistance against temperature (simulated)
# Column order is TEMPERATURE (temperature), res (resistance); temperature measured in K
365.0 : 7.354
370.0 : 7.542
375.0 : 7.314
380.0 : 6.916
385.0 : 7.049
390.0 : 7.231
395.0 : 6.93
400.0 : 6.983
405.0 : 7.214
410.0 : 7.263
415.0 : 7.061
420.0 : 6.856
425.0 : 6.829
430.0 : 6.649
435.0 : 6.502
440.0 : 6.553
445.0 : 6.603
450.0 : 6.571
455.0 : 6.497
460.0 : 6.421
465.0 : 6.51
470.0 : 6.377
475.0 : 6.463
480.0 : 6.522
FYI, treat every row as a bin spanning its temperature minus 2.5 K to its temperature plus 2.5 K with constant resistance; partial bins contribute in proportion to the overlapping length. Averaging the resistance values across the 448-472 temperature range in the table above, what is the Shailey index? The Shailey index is 6.48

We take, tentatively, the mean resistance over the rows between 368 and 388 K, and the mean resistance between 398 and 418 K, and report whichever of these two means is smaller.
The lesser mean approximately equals 7.13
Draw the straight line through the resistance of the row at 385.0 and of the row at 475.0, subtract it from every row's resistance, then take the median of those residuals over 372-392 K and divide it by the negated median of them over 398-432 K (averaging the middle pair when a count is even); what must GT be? -2.5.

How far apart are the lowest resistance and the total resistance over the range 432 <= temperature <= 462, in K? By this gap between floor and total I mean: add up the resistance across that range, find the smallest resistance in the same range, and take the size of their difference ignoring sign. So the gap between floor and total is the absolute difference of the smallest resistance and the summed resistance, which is 33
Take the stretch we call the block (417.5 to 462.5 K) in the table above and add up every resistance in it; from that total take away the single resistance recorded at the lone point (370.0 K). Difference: 52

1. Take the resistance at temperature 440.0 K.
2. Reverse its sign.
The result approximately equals -6.55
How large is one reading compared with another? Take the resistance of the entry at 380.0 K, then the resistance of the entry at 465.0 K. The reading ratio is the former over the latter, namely 1.06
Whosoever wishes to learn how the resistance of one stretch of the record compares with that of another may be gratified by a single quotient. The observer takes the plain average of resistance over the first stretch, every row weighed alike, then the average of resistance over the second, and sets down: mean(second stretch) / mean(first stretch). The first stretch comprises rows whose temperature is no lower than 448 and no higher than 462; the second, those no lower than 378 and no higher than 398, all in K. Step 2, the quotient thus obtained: 1.08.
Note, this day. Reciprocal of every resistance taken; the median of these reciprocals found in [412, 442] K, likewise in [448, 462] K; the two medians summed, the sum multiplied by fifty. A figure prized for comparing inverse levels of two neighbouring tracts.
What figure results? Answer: 15.1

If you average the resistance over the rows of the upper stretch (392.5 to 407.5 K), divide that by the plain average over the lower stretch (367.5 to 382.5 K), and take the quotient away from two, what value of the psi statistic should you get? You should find 1.03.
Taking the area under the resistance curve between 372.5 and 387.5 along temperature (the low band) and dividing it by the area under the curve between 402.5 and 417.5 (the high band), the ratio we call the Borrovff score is 1.0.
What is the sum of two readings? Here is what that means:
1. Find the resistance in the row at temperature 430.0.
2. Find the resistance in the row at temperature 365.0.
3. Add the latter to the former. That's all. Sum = 14.0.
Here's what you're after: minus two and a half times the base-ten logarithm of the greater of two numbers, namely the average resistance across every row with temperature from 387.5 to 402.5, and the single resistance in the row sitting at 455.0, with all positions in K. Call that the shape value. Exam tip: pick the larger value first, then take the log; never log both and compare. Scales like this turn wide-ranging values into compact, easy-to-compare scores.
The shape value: -2.12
